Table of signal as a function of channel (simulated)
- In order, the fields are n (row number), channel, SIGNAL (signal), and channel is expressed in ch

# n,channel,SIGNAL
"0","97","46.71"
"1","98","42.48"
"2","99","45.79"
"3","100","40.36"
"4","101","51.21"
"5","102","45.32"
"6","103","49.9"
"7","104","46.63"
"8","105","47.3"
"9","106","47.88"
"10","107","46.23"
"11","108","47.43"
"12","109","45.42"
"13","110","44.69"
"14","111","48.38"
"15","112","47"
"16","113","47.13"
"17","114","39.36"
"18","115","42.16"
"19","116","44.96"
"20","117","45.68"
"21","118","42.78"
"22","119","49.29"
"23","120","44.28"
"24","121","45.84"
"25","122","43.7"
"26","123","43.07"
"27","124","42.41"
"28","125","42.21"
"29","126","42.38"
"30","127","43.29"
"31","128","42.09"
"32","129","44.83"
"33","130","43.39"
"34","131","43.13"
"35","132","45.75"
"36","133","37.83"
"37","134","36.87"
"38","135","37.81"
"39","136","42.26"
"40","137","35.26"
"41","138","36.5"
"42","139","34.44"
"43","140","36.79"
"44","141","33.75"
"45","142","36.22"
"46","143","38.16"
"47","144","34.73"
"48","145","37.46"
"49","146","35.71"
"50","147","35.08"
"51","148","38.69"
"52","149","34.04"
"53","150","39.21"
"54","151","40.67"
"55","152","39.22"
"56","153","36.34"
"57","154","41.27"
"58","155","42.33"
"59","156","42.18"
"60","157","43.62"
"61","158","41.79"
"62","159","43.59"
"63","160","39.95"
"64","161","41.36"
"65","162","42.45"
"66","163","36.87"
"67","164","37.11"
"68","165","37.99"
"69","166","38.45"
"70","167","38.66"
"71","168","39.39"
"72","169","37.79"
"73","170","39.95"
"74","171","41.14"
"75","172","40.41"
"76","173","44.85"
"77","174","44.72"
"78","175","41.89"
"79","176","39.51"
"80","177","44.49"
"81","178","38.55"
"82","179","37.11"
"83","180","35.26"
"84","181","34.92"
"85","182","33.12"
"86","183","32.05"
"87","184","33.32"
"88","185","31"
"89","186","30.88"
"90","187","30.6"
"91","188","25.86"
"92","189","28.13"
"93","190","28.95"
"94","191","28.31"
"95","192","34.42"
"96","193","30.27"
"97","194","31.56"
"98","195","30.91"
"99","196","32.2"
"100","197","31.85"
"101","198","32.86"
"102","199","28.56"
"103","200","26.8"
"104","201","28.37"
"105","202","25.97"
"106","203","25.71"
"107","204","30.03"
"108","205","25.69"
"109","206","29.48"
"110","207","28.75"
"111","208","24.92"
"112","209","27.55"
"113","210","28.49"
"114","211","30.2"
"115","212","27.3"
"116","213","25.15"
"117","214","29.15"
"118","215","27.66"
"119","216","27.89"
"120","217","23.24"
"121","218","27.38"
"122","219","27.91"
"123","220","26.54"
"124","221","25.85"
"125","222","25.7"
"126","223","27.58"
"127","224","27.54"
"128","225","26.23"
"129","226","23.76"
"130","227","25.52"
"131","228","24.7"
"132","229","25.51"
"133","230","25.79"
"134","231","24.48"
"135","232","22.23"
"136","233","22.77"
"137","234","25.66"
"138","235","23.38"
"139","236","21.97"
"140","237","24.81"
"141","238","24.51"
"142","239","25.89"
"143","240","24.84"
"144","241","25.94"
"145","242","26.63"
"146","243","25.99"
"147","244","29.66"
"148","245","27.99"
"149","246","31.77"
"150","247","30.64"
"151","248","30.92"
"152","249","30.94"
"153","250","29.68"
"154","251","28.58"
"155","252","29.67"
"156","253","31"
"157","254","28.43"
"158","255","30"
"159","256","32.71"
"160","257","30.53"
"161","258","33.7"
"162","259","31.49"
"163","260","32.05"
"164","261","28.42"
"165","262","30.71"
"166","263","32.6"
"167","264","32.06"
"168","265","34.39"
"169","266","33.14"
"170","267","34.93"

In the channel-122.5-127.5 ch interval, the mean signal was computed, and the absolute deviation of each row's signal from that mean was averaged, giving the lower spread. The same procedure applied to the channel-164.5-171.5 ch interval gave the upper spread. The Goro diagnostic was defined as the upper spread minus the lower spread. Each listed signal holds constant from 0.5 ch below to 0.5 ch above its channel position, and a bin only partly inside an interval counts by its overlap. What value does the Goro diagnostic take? 0.5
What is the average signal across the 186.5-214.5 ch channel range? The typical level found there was 29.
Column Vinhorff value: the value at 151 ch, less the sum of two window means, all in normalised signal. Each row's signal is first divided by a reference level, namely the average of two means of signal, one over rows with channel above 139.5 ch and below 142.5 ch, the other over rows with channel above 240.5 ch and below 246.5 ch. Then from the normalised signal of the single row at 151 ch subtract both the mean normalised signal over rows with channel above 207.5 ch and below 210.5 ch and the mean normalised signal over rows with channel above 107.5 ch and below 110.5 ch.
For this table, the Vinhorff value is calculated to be -1.0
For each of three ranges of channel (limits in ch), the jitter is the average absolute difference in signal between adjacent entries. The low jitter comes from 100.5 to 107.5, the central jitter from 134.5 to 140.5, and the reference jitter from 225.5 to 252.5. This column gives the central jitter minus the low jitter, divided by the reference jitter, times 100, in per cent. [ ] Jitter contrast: 46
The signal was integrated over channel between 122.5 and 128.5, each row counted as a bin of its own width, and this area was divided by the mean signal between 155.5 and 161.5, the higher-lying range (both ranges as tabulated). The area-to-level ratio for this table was 6.1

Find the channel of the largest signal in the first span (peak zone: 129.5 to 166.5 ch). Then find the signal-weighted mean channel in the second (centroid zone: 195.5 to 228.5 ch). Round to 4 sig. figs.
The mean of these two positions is 171.8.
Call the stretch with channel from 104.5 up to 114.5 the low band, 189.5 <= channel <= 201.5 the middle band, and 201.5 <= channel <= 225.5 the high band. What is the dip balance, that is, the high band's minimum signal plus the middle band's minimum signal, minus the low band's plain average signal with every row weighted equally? 4.0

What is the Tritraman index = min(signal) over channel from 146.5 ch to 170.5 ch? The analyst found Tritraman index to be 34.04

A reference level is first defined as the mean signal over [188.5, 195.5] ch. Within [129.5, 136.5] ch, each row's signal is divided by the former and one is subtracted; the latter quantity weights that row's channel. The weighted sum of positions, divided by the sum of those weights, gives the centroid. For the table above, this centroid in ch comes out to 132.7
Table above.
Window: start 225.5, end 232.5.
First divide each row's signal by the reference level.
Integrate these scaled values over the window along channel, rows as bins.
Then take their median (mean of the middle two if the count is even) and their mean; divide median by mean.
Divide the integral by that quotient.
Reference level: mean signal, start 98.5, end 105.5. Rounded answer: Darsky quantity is 3.7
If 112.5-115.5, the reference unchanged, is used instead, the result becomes 2.8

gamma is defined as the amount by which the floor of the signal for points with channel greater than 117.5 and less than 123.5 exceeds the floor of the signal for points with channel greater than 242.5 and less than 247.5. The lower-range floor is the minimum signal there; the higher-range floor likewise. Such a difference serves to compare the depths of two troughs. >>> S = 17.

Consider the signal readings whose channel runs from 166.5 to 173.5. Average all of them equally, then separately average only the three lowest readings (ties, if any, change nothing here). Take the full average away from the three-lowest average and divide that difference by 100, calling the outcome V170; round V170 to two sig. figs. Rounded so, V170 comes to -0.017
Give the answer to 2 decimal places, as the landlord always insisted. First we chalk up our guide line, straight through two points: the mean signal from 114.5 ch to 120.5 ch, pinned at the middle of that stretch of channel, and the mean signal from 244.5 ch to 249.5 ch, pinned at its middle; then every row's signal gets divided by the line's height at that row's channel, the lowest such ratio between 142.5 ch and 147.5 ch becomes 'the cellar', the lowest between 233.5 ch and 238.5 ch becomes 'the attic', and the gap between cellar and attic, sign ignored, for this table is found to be 0.14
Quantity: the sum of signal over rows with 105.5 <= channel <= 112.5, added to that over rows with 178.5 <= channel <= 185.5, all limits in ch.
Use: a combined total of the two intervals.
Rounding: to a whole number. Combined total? 564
